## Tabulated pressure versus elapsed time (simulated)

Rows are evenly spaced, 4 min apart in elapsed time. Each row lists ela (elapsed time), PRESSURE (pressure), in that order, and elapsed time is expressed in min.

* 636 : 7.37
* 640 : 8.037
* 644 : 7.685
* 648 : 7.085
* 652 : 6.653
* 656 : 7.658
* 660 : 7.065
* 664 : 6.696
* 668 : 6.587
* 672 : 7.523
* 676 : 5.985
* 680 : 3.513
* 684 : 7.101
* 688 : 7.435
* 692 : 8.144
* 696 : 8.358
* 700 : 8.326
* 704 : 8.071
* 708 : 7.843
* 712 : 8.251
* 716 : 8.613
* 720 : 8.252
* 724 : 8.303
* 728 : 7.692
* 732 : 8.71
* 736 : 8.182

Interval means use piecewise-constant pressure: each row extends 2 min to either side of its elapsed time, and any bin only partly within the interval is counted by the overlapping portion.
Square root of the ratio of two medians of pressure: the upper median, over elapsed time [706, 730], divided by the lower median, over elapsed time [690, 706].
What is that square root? 1.00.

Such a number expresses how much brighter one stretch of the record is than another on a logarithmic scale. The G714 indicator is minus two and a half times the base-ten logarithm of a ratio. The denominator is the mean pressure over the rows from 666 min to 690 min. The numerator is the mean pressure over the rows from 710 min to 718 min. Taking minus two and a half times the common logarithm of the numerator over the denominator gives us -0.31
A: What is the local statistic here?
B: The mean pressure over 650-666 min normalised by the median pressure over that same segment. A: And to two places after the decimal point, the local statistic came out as 1.02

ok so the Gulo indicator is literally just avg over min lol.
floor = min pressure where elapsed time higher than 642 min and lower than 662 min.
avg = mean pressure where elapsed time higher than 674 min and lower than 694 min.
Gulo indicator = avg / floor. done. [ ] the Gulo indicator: 1.0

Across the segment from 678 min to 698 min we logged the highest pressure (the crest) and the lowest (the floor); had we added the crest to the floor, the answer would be 11.9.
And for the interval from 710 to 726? 16.9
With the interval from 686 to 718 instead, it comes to 16.0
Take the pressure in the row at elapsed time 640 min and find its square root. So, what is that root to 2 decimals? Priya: 2.83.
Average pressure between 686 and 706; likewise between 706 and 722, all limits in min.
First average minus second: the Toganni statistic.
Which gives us -0.2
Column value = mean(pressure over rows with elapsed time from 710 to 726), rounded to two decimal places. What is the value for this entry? 8.35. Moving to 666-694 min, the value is 6.61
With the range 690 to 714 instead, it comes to 8.17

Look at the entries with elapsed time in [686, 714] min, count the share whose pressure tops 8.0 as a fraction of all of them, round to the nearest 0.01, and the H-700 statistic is 0.71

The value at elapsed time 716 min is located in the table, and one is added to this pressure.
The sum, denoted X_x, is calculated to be 9.6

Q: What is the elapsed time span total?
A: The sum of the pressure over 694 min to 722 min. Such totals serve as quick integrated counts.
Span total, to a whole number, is 58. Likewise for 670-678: 14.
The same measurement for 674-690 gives 24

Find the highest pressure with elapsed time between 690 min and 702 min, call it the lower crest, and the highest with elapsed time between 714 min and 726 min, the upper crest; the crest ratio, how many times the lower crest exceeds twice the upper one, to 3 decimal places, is 0.485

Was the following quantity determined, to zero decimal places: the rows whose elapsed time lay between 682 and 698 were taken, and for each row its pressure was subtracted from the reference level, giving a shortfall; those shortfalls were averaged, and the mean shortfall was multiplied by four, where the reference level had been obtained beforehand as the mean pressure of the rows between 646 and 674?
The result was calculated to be -3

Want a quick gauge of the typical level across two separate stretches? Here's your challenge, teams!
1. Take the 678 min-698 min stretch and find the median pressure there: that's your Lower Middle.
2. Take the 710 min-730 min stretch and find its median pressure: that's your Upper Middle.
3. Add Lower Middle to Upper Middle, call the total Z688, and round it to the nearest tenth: 15.7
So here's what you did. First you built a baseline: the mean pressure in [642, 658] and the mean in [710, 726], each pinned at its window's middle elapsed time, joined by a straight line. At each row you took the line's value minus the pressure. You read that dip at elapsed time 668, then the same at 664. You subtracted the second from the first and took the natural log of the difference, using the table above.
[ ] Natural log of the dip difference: -1.8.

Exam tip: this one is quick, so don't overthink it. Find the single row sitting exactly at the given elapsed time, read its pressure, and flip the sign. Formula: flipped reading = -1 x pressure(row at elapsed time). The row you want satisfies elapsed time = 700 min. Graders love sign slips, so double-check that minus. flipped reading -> -8.3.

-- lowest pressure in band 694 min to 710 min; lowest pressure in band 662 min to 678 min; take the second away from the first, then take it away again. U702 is -4.1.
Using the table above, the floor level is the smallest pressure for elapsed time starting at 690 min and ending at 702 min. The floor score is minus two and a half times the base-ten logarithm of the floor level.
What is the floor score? -2.28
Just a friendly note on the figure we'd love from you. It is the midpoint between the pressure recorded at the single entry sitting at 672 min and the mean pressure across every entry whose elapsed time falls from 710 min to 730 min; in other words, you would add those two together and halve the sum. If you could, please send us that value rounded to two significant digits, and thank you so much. 7.9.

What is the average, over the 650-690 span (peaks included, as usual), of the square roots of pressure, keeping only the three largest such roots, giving 2.75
